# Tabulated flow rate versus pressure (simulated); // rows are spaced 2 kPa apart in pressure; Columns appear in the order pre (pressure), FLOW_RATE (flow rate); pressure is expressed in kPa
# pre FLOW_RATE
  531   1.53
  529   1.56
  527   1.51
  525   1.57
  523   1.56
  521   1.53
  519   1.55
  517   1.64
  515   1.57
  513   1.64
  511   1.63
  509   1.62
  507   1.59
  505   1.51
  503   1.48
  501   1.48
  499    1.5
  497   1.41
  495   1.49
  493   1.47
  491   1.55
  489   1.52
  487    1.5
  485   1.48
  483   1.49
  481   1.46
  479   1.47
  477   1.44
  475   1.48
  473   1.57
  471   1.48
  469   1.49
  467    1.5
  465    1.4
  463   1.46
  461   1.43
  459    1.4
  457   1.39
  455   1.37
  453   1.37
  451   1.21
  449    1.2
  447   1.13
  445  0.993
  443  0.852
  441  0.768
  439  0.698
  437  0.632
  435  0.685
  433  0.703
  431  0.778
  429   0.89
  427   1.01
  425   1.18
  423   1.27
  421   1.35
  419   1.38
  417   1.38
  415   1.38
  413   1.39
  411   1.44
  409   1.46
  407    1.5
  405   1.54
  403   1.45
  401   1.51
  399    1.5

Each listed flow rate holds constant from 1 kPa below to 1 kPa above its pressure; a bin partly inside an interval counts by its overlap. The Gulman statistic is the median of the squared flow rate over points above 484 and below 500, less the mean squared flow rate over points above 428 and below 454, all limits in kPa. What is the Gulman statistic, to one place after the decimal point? 1.3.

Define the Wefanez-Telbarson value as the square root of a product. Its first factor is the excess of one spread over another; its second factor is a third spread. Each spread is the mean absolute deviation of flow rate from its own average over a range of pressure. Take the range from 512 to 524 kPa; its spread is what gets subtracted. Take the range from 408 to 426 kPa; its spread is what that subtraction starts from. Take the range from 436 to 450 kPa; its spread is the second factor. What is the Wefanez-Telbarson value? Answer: 0.064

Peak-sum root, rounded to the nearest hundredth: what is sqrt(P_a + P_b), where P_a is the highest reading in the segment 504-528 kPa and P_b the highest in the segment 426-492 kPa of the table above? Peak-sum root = 1.79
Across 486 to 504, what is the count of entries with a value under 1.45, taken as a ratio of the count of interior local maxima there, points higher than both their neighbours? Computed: 0.33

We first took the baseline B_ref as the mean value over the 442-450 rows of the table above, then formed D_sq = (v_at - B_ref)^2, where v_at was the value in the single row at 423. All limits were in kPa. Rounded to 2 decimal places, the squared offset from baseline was 0.05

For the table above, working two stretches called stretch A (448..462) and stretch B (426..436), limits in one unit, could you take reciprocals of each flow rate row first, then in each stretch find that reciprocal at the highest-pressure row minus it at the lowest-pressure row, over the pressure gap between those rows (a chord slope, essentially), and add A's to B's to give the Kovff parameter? 0.048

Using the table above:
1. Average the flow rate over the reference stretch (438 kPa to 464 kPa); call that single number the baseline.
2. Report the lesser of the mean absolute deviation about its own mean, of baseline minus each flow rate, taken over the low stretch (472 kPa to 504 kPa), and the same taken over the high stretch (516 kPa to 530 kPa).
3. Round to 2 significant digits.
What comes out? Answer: 0.026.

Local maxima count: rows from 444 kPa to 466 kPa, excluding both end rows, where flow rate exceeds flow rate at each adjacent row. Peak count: 1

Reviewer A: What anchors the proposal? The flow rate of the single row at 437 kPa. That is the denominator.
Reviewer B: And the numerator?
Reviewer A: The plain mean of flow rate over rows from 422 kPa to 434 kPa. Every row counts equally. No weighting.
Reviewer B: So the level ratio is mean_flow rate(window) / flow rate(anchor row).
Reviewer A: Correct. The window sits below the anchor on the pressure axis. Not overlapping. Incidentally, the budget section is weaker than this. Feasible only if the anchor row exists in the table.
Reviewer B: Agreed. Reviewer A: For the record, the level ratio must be 1.5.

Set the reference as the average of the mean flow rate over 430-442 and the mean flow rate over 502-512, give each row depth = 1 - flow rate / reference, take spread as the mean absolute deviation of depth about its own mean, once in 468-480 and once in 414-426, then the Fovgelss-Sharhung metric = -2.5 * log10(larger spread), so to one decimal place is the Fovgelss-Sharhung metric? 3.1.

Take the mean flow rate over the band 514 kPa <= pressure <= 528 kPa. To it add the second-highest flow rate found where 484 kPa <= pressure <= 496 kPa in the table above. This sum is 3.08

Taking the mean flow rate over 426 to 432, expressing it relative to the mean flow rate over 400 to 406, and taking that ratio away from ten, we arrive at 9.4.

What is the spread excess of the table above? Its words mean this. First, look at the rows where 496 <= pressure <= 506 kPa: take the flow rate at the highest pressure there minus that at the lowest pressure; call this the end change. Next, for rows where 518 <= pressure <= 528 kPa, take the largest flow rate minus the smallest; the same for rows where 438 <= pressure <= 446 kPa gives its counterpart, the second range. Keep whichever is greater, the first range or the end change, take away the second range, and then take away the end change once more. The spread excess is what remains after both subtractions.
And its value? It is -0.3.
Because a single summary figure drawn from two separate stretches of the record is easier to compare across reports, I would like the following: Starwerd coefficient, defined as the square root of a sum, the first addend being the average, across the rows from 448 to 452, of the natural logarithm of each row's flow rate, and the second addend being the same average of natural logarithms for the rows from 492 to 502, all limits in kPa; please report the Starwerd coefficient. 0.76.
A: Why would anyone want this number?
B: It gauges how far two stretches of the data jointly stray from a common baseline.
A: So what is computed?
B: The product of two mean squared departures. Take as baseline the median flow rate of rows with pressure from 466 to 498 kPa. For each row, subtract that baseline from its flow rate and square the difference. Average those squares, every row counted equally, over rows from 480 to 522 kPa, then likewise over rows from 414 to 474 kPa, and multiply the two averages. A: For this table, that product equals 0.0011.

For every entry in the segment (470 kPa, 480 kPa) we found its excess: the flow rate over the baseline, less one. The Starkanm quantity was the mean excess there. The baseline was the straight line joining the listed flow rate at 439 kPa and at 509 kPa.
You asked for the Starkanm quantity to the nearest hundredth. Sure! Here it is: 0.27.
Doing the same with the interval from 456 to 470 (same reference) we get 0.42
